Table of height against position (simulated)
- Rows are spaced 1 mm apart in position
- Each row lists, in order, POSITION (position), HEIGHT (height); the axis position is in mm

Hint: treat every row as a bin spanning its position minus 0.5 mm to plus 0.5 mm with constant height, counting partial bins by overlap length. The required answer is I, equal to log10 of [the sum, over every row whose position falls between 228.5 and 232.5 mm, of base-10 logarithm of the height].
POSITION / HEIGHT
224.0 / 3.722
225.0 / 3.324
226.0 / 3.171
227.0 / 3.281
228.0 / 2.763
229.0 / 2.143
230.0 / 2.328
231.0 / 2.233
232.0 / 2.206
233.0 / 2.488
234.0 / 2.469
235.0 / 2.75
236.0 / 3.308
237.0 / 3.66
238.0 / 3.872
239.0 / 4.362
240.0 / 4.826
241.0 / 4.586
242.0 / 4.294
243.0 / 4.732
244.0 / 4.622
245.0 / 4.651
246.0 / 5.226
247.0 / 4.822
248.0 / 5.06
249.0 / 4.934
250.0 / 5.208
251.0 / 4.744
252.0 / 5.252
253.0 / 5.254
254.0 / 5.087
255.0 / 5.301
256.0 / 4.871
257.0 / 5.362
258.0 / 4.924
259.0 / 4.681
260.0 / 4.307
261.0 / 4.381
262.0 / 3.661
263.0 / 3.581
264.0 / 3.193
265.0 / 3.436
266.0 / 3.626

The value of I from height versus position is 0.14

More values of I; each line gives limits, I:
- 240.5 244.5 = 0.42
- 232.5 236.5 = 0.24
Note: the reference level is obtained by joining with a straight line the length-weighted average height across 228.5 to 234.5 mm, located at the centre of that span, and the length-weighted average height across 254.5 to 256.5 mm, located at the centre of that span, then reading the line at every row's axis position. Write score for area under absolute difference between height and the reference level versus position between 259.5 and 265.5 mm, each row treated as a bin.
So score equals 13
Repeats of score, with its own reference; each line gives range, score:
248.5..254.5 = 3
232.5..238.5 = 2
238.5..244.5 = 7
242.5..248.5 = 6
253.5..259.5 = 2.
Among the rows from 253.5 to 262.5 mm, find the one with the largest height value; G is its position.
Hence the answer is 257.0 mm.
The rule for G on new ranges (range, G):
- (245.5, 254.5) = 253.0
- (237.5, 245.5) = 240.0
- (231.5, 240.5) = 240.0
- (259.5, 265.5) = 261.0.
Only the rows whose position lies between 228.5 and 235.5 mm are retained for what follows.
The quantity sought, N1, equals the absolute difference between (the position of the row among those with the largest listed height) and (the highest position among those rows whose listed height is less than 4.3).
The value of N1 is 0 mm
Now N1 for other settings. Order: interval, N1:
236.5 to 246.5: 4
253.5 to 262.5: 5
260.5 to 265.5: 4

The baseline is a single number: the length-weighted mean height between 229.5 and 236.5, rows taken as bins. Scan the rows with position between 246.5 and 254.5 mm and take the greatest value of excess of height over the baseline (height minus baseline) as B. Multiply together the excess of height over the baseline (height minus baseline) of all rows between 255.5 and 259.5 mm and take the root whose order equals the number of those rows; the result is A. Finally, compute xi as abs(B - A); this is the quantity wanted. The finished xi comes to 0.31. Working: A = 2.41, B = 2.71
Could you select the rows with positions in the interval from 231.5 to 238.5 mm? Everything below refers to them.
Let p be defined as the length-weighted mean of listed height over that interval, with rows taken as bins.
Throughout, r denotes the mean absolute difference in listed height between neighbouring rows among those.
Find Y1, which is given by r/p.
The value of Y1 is 0.096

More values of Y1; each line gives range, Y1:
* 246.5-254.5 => 0.050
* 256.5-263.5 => 0.073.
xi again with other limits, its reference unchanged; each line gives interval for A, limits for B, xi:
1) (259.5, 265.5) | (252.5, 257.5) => 1.68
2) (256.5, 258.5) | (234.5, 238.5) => 1.26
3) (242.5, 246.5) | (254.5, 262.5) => 0.57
